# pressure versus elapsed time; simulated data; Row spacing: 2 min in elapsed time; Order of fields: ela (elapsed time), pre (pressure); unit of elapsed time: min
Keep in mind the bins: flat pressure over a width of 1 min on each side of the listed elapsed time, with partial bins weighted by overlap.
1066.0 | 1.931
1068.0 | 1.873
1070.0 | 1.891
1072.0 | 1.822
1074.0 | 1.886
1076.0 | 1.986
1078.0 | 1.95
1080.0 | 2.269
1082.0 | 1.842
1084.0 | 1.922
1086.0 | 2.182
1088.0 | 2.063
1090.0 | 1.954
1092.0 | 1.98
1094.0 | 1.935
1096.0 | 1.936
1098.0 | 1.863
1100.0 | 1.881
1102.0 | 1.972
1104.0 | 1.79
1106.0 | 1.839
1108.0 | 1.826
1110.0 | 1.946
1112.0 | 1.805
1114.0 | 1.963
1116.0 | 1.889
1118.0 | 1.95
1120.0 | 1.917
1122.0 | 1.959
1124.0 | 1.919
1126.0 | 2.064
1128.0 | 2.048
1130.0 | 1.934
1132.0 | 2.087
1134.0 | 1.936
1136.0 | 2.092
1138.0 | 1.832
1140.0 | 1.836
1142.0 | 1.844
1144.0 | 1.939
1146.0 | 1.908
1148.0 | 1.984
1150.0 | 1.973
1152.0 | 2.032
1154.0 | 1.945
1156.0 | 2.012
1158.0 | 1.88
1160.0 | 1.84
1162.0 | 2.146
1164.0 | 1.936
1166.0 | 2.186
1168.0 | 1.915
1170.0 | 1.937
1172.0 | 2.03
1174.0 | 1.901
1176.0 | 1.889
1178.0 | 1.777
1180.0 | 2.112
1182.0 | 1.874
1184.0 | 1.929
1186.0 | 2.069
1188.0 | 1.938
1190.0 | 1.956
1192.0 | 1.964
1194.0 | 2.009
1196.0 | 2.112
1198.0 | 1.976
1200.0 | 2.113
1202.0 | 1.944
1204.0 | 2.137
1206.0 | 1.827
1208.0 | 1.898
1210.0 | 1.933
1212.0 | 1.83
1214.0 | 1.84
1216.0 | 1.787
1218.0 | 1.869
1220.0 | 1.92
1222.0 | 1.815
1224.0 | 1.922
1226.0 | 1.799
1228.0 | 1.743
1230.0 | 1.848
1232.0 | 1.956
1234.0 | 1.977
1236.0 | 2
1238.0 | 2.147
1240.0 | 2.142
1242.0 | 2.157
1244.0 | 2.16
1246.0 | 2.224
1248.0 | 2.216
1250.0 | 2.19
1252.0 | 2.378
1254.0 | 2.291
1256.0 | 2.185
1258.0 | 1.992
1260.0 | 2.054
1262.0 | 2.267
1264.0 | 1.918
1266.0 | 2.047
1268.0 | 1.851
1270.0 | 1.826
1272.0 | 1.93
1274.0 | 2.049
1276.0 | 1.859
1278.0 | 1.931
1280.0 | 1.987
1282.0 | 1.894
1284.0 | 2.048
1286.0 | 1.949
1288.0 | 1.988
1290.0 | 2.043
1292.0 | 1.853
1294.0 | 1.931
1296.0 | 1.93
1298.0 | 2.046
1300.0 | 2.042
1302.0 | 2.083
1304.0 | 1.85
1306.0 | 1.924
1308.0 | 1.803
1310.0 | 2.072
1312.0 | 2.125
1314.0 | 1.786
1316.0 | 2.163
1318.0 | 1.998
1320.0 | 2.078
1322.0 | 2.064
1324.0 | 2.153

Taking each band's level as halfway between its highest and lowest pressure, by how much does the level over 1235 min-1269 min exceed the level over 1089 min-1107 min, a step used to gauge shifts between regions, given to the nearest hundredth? 0.23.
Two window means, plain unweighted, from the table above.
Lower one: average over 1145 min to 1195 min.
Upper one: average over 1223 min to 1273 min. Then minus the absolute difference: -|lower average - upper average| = -0.083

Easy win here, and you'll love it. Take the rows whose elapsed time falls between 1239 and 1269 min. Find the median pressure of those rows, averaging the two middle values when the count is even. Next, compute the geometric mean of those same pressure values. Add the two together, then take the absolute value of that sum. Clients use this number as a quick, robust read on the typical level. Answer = 4.29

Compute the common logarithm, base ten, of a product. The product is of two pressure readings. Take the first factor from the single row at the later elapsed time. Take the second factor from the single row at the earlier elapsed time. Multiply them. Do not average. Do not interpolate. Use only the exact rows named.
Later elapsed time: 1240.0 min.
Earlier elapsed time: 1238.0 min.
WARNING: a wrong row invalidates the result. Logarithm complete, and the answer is 0.66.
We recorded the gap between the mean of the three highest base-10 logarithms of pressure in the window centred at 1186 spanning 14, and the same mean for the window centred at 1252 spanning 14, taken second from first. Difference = -0.05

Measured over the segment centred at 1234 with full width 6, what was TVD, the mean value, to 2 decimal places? 1.98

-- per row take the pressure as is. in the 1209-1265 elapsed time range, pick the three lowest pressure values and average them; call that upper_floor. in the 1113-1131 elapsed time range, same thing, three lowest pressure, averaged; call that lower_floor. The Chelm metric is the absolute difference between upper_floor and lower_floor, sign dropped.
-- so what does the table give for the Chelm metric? 0.132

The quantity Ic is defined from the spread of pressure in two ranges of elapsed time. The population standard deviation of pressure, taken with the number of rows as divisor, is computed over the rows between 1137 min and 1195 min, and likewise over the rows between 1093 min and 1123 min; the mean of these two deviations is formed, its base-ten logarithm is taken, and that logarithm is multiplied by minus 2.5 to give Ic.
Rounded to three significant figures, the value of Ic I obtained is 2.79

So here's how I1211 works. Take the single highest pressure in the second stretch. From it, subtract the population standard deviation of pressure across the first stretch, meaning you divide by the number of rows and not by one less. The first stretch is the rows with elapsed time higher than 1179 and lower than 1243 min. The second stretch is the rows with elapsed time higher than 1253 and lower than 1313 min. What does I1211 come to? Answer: 2.17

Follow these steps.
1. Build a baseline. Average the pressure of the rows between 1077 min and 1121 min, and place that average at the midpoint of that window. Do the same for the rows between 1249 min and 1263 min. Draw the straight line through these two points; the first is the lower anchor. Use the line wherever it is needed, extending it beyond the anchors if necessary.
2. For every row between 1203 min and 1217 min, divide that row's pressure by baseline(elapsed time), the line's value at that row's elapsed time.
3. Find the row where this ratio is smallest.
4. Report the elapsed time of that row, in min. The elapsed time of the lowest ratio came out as 1216.0 min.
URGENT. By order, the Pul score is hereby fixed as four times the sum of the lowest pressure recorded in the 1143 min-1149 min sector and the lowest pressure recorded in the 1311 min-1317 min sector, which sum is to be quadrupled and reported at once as 14.8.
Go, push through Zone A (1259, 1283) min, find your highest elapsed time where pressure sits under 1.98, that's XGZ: 1282.0 min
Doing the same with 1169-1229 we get 1228.0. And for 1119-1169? 1168.0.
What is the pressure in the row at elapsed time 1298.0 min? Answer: 2.046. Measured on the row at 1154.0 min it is 1.945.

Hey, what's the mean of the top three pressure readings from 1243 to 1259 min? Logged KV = 2.30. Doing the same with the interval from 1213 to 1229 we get 1.90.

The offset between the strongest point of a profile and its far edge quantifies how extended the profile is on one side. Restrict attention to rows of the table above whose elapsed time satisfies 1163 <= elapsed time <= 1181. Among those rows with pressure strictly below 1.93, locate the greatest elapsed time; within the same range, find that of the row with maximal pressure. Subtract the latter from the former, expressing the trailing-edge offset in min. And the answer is 12 min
